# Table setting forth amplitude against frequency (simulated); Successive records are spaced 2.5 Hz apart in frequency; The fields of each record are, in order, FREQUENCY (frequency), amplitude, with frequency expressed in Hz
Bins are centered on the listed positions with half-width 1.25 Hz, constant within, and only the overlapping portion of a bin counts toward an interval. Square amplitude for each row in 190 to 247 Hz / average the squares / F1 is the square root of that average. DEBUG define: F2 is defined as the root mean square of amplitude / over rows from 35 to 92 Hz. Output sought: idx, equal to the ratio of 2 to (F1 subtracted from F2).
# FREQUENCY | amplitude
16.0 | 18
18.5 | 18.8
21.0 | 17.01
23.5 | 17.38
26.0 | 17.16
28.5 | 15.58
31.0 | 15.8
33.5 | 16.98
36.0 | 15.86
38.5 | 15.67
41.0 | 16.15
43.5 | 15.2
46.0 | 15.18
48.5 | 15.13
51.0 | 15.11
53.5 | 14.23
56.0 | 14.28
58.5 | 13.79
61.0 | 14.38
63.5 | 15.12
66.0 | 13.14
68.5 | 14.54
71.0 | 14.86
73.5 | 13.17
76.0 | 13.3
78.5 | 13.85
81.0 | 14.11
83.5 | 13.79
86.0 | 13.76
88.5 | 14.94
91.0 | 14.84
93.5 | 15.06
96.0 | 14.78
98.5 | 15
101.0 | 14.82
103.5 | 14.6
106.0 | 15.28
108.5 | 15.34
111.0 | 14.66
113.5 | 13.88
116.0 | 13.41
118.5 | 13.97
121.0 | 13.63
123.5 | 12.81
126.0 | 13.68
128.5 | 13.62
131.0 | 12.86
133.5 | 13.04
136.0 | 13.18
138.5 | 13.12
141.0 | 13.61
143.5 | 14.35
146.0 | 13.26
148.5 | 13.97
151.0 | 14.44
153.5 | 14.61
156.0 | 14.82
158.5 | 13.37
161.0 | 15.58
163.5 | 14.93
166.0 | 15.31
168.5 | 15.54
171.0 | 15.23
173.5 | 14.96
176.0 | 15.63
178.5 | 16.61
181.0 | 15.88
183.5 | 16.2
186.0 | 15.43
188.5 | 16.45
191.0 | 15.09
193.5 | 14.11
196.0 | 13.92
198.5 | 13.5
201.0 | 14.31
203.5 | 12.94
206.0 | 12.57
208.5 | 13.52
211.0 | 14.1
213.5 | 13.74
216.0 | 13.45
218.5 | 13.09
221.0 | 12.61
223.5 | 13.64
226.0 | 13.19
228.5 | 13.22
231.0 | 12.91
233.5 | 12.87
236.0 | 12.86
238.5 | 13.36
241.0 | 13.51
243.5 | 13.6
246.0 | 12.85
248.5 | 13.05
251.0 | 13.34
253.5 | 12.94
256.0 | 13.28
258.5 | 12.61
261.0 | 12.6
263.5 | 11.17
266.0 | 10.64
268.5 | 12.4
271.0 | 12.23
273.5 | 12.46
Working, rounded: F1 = 13.4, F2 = 14.6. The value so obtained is 1.8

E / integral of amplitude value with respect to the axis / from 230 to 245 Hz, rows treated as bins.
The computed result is 198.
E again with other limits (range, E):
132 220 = 1266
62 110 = 693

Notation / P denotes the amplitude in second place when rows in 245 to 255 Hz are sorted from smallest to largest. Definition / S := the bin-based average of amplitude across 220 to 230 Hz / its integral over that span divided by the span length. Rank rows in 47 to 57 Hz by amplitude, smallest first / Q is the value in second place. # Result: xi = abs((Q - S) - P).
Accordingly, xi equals 11.8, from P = 12.94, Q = 14.28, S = 13.2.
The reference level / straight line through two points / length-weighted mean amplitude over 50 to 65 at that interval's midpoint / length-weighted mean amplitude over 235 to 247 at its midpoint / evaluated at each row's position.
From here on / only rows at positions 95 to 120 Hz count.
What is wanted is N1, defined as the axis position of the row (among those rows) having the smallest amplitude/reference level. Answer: 116.0 Hz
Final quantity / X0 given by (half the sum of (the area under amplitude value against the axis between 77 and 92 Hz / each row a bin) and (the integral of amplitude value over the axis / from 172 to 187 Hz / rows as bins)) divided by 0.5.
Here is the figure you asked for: 450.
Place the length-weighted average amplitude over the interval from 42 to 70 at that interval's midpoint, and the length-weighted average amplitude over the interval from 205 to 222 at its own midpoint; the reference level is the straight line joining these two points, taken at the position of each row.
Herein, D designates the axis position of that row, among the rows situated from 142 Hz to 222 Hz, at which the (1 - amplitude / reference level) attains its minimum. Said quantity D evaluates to 178.5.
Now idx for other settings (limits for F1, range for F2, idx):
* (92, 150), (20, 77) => 1.7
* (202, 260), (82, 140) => 2.2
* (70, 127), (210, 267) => -1.6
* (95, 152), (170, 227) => 4.8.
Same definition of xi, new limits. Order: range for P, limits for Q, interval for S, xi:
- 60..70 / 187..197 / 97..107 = 15.2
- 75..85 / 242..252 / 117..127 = 14.3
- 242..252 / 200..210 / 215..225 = 13.3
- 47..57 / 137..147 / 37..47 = 16.6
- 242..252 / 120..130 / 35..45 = 15.1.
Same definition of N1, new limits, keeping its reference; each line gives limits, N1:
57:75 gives 66.0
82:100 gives 86.0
